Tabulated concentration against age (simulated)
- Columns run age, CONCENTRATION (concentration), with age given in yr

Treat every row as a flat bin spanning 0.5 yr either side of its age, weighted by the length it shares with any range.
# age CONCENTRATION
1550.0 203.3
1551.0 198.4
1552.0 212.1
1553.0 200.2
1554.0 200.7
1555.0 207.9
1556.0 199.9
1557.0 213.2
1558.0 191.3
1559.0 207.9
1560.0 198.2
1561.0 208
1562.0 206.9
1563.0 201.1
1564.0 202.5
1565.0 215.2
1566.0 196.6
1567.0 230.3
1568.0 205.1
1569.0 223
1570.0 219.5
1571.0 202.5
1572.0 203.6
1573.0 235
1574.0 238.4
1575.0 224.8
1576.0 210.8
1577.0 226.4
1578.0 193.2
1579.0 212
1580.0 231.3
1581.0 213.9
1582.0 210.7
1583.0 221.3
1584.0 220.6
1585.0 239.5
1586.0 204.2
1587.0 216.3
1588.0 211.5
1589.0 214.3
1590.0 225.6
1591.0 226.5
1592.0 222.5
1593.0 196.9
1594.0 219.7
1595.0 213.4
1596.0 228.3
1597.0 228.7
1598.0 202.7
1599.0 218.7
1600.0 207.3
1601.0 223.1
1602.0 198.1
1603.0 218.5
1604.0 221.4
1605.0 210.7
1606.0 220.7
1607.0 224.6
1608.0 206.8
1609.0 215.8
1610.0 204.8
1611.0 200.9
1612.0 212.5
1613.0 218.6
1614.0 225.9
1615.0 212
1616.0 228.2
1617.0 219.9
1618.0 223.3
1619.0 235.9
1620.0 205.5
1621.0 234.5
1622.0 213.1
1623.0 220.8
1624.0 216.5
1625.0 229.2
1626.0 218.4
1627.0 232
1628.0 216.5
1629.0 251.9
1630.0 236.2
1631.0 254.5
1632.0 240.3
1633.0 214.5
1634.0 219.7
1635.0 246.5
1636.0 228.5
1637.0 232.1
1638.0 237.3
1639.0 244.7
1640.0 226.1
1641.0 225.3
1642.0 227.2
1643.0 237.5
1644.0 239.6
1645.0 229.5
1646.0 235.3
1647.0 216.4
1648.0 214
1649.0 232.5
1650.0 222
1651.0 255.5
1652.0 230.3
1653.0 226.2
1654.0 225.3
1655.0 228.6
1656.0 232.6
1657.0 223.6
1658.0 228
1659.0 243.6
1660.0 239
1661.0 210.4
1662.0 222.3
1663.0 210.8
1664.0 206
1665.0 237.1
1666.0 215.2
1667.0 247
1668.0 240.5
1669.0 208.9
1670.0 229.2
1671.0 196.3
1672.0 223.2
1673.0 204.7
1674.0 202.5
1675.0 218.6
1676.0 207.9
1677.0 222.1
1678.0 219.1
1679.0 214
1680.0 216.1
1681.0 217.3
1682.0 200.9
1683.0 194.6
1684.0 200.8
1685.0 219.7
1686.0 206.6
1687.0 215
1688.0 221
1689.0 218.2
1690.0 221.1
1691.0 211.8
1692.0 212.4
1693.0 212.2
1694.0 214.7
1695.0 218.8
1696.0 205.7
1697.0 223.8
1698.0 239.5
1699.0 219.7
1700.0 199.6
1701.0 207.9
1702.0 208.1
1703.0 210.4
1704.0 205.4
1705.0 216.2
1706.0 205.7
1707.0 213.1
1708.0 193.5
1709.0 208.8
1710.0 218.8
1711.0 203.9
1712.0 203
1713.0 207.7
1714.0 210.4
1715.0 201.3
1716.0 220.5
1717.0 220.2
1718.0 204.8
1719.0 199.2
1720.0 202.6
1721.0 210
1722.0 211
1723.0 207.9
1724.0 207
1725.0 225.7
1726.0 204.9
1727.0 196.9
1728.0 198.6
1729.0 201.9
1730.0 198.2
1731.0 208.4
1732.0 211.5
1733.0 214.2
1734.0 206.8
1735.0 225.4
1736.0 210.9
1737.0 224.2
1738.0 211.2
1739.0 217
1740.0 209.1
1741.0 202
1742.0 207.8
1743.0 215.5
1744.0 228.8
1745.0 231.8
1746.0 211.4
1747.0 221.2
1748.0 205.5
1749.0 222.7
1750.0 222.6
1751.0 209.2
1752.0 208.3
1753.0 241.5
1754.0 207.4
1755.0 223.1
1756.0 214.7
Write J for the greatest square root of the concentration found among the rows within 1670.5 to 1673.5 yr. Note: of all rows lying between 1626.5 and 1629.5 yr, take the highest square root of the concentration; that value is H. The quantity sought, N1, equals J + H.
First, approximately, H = 15.9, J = 14.94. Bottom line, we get 30.8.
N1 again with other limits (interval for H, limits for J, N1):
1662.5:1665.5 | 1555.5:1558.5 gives 30.0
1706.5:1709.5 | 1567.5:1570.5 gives 29.5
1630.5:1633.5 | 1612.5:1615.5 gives 31.0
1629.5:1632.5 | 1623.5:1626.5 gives 31.1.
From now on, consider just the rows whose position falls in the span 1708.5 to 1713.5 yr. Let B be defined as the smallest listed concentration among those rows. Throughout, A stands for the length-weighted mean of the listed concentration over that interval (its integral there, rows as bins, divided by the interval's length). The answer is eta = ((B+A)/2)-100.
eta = 106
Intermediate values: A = 208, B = 203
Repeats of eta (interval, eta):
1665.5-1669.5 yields 118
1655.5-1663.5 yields 118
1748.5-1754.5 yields 113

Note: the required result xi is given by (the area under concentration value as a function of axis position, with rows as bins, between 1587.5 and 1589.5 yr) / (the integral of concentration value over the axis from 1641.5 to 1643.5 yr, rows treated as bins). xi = 0.92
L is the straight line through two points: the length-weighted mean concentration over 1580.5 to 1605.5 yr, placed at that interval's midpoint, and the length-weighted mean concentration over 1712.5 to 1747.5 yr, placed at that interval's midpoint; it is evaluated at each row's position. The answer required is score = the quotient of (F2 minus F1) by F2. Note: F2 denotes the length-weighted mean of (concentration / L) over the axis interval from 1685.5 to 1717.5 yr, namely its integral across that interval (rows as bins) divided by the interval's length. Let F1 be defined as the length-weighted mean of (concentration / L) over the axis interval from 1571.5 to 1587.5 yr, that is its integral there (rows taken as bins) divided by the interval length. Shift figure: -0.01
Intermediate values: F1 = 1.01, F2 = 1.00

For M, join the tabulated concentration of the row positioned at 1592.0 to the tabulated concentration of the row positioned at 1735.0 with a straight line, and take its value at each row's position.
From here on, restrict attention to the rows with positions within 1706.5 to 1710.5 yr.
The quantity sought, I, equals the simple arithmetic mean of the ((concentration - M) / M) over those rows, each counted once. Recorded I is -0.07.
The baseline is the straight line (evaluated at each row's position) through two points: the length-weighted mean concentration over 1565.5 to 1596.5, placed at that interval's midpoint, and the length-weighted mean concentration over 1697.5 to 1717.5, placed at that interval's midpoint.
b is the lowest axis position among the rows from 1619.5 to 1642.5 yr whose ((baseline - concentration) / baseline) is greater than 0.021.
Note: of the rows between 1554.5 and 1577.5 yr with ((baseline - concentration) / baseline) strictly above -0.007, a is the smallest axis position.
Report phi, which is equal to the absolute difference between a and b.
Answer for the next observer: 65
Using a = 1555.0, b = 1620.0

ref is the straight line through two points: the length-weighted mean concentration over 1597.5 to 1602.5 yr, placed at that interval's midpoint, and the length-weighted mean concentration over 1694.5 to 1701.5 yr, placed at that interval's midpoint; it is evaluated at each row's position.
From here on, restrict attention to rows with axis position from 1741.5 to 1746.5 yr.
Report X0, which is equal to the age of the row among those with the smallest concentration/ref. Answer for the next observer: 1742.0 yr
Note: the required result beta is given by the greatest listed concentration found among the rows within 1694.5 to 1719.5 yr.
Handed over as 239.5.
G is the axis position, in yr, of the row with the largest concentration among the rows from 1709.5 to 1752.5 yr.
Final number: 1745.0 yr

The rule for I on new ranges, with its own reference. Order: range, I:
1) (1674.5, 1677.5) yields -0.04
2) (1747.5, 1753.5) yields -0.03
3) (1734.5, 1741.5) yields -0.05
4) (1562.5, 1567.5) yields -0.06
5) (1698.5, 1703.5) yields -0.07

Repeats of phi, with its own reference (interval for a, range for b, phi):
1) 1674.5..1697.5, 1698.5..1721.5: 24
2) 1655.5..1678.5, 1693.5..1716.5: 35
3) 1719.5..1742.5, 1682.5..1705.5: 37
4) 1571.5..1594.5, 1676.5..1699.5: 110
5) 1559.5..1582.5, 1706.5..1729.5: 148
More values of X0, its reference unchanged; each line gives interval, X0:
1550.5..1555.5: 1551.0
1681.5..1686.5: 1683.0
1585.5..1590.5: 1586.0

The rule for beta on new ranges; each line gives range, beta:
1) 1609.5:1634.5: 254.5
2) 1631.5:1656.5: 255.5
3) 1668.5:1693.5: 229.2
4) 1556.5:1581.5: 238.4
